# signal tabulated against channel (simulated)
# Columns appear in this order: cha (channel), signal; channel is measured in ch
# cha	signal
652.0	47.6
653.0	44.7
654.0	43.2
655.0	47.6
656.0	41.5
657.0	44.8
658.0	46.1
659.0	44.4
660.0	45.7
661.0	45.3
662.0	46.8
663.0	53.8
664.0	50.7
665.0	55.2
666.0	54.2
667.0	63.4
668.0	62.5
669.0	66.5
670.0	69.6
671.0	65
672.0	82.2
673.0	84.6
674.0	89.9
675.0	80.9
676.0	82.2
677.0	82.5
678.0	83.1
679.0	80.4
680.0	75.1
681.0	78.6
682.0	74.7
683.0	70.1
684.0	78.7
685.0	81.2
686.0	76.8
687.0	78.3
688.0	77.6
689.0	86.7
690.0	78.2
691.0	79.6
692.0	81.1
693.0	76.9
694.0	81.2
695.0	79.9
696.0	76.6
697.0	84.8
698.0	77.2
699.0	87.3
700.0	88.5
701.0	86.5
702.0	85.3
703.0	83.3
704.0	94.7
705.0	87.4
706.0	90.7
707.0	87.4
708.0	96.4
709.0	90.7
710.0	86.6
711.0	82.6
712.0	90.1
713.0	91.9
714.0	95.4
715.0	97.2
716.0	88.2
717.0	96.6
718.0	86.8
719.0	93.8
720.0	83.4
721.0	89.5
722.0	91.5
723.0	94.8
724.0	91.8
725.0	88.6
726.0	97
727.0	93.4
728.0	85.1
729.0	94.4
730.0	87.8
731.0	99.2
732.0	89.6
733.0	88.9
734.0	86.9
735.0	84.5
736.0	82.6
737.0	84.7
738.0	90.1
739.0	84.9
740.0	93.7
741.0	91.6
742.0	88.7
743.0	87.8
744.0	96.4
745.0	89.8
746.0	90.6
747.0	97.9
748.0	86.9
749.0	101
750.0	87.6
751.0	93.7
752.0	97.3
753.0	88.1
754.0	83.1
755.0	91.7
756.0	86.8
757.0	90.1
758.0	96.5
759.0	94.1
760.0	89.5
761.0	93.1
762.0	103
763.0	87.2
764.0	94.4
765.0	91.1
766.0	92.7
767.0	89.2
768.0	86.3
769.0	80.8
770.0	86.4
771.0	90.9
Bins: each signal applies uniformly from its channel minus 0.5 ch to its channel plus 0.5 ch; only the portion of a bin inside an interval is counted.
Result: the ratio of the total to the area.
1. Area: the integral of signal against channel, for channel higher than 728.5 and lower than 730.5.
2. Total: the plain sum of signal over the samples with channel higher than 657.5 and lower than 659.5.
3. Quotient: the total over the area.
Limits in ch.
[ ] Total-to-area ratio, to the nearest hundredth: 0.50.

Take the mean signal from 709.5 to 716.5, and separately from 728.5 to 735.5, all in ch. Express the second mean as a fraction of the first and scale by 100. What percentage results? 100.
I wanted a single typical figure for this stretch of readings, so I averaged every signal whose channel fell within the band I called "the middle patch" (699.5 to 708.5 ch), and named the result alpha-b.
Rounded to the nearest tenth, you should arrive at 88.9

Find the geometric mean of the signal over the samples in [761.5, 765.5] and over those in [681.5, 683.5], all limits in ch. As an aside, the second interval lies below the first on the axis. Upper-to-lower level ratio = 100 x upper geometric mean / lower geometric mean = 130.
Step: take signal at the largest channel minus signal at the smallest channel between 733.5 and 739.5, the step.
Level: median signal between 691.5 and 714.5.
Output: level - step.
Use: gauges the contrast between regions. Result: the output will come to 89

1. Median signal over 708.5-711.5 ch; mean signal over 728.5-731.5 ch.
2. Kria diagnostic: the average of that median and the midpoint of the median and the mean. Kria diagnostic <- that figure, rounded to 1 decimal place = 88.4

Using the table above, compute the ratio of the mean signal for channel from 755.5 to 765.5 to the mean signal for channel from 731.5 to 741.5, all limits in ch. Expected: 1.06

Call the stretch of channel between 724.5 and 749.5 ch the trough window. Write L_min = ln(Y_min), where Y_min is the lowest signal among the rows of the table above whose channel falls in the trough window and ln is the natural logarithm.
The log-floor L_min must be 4.41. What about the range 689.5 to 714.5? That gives 4.34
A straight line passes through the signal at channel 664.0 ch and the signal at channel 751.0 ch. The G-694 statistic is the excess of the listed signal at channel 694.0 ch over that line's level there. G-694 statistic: 15.7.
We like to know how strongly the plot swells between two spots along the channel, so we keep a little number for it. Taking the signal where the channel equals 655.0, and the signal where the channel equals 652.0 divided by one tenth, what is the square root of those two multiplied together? 151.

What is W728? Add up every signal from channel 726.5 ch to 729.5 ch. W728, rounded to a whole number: 273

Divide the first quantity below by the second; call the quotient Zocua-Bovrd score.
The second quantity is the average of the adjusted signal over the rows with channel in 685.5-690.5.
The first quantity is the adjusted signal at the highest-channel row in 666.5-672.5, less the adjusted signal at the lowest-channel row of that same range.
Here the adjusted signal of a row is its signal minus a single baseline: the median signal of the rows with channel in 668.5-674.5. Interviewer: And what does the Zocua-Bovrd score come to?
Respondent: 5.2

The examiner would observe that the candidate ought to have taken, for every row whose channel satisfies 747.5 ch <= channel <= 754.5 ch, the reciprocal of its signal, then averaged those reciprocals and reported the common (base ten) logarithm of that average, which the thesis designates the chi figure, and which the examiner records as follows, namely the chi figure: -1.96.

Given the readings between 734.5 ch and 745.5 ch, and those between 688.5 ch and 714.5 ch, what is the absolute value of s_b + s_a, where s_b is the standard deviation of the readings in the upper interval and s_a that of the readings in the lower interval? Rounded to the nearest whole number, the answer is 10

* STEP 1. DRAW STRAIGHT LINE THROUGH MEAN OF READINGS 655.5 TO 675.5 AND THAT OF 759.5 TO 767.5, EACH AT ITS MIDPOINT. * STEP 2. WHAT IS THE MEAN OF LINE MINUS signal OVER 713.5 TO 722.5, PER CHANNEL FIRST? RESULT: -14.1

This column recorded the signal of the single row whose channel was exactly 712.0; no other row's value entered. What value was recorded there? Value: 90.1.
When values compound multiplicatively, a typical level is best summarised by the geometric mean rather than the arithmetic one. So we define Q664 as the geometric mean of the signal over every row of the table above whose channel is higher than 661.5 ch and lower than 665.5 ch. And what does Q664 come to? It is 52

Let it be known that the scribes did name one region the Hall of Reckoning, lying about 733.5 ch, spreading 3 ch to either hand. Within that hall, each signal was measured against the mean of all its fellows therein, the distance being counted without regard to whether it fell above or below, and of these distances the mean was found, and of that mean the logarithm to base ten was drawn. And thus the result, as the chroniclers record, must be 0.60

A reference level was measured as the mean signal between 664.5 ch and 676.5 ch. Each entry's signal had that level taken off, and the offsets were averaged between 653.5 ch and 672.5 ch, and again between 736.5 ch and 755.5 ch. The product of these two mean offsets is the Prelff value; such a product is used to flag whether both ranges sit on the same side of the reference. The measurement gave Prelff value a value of -335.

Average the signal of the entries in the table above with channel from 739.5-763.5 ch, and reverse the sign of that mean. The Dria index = -92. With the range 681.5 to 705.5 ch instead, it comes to -81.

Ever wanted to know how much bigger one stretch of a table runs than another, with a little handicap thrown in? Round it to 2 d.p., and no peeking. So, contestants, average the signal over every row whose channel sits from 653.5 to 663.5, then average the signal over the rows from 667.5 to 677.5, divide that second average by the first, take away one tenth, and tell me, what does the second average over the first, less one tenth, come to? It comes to 1.57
